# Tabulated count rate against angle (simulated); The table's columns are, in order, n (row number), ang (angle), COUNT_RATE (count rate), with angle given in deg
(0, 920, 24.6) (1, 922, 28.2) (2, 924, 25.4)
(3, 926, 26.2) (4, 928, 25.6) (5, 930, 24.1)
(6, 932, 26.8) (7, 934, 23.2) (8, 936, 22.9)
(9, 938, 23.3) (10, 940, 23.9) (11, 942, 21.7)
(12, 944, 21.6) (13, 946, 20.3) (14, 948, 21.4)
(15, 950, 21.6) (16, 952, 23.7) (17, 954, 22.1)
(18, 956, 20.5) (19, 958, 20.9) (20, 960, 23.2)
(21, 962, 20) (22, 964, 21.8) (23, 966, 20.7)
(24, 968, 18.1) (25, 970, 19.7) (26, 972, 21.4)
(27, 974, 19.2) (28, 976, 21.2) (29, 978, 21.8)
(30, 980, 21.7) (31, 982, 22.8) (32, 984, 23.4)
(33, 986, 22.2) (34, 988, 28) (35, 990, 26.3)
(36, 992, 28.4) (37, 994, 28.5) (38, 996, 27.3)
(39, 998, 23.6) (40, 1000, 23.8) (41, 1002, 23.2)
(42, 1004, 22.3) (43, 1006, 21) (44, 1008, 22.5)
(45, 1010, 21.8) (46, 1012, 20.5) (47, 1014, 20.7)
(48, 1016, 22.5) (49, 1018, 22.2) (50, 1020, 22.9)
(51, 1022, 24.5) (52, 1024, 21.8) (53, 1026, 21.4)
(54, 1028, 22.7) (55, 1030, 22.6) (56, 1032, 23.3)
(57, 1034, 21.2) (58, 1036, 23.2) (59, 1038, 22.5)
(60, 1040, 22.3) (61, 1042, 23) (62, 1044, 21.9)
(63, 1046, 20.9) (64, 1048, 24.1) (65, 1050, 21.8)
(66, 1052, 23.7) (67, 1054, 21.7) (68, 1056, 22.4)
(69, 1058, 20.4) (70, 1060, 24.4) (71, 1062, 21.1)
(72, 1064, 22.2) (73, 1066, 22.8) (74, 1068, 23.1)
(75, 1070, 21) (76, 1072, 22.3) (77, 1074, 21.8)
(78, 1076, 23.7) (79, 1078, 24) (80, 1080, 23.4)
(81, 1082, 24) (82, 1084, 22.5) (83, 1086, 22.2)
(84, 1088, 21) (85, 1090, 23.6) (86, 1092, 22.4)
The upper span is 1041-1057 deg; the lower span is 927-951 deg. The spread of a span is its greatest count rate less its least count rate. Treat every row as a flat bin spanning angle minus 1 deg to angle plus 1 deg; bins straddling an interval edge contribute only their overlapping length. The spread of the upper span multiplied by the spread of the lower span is 21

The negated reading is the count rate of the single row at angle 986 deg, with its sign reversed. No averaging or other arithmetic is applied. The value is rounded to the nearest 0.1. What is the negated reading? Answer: -22.2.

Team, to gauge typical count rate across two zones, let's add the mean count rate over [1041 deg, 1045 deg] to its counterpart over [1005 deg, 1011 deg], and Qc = 44.2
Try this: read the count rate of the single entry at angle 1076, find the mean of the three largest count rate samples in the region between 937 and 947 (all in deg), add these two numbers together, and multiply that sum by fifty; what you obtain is 2333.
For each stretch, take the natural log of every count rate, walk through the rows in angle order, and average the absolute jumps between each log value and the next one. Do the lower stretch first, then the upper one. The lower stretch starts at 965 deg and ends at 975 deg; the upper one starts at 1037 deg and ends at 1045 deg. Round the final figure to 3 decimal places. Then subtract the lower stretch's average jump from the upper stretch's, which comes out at -0.073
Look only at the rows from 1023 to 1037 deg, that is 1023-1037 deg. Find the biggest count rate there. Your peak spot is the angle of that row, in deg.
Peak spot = 1032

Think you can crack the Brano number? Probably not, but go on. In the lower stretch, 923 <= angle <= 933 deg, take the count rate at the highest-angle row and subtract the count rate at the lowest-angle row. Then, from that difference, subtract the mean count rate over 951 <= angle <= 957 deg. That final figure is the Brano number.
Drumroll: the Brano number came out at -20.7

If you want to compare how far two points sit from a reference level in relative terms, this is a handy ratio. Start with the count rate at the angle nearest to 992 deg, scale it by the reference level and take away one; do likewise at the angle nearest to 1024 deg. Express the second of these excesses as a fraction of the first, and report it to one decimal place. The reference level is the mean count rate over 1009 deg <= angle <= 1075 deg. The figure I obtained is -0.1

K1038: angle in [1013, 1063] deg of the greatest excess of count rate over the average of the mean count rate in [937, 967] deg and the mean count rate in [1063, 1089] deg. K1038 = 1022 deg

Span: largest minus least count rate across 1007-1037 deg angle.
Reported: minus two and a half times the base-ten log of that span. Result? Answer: -1.51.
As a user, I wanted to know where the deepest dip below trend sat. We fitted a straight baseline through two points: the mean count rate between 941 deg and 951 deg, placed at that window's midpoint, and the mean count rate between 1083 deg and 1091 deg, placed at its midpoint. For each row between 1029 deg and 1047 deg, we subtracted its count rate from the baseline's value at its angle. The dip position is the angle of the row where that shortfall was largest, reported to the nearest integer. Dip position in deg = 1046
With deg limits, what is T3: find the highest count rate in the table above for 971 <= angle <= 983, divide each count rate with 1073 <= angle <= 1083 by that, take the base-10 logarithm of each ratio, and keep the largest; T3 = 0.022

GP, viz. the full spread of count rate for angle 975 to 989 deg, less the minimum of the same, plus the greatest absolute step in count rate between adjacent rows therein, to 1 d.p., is -8.6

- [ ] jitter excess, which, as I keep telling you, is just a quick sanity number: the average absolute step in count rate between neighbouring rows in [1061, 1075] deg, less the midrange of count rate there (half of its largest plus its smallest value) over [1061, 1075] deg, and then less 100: -121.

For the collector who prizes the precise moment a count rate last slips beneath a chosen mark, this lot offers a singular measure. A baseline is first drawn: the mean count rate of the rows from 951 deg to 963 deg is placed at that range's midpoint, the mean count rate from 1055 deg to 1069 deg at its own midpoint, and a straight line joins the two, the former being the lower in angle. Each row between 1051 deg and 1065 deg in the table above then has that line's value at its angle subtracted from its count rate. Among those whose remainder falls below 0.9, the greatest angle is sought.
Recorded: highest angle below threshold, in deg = 1064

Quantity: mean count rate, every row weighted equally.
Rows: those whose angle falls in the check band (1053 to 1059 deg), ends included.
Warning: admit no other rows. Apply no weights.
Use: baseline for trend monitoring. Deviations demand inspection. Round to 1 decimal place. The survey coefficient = 21.5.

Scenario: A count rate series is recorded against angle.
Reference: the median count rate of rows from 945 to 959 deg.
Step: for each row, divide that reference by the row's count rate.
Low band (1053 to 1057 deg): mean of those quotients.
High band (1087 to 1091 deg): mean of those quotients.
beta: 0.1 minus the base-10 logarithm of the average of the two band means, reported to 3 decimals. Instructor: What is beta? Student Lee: 0.115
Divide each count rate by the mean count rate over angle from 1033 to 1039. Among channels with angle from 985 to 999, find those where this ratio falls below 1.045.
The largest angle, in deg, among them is 986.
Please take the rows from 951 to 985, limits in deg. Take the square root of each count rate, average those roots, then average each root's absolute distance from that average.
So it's 0.130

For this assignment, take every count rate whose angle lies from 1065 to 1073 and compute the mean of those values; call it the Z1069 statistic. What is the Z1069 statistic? 22.3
